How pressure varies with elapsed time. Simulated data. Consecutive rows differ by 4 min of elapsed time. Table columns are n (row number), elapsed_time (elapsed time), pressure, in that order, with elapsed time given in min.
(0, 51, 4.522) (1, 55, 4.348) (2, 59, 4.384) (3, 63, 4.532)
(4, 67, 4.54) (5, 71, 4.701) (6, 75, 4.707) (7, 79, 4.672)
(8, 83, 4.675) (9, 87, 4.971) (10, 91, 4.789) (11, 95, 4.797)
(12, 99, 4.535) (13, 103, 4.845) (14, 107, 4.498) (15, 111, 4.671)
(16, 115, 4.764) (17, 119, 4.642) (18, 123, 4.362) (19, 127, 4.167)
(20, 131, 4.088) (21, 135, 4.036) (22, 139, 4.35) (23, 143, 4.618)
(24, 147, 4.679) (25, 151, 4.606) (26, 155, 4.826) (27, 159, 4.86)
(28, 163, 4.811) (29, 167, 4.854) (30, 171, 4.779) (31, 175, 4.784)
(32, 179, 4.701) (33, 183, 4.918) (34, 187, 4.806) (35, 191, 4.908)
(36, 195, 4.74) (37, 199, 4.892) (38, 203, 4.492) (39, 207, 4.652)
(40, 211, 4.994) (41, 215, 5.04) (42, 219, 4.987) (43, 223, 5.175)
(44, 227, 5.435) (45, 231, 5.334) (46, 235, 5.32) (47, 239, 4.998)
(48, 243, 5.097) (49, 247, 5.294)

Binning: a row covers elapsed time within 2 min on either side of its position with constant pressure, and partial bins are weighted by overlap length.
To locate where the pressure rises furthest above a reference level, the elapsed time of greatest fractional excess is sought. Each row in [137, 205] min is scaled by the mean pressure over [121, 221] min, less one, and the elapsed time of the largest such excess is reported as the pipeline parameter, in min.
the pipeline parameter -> 183 min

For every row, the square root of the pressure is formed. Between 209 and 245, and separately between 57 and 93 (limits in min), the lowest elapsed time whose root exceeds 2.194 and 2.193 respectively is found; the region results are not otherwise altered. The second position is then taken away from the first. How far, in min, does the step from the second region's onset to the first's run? 124 min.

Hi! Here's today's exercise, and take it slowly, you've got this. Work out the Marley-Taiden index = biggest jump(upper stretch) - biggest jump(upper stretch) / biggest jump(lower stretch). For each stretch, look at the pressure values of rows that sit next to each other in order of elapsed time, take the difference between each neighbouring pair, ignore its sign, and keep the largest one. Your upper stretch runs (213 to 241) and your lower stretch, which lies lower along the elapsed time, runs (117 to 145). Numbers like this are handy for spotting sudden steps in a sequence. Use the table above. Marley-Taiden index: -0.7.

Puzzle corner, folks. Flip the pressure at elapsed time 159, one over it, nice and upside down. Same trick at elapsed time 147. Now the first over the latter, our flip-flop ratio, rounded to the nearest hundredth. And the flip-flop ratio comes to 0.96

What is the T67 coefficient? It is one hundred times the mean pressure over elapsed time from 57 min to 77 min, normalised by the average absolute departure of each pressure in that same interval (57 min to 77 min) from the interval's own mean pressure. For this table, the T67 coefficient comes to 4357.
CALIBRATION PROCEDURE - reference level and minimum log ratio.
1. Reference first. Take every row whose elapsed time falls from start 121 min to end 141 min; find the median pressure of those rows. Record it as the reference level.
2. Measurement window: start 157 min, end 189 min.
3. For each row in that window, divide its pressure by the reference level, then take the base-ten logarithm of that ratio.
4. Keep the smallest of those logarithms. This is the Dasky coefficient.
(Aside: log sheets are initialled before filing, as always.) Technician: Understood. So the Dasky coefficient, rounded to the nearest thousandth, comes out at 0.052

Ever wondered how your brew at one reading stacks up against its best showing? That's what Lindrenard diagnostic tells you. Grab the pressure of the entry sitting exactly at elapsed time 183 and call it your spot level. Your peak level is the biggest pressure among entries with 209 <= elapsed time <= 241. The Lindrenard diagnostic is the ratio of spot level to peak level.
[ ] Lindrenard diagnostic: 0.90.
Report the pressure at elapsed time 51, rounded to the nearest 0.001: 4.522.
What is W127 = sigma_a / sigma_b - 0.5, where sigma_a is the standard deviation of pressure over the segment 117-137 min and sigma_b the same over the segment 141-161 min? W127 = 1.6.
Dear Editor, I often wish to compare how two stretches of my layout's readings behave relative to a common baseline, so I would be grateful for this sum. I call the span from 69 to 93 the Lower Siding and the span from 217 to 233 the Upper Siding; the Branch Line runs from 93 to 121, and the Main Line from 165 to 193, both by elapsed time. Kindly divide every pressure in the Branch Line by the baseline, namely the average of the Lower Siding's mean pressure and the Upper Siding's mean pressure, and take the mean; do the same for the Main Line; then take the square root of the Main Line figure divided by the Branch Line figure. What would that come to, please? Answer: 1.02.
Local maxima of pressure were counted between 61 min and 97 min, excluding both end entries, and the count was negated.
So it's -2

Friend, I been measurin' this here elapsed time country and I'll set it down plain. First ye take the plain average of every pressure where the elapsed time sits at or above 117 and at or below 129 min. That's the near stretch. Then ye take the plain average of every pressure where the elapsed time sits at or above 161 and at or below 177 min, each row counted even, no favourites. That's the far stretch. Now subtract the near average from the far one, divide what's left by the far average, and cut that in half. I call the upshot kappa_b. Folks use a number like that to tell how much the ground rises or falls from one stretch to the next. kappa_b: 0.04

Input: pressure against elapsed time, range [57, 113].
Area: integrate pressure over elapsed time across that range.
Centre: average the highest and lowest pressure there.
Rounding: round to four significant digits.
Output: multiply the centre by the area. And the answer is 1222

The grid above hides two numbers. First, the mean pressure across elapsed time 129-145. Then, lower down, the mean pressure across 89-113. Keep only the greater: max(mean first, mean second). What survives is 4.69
